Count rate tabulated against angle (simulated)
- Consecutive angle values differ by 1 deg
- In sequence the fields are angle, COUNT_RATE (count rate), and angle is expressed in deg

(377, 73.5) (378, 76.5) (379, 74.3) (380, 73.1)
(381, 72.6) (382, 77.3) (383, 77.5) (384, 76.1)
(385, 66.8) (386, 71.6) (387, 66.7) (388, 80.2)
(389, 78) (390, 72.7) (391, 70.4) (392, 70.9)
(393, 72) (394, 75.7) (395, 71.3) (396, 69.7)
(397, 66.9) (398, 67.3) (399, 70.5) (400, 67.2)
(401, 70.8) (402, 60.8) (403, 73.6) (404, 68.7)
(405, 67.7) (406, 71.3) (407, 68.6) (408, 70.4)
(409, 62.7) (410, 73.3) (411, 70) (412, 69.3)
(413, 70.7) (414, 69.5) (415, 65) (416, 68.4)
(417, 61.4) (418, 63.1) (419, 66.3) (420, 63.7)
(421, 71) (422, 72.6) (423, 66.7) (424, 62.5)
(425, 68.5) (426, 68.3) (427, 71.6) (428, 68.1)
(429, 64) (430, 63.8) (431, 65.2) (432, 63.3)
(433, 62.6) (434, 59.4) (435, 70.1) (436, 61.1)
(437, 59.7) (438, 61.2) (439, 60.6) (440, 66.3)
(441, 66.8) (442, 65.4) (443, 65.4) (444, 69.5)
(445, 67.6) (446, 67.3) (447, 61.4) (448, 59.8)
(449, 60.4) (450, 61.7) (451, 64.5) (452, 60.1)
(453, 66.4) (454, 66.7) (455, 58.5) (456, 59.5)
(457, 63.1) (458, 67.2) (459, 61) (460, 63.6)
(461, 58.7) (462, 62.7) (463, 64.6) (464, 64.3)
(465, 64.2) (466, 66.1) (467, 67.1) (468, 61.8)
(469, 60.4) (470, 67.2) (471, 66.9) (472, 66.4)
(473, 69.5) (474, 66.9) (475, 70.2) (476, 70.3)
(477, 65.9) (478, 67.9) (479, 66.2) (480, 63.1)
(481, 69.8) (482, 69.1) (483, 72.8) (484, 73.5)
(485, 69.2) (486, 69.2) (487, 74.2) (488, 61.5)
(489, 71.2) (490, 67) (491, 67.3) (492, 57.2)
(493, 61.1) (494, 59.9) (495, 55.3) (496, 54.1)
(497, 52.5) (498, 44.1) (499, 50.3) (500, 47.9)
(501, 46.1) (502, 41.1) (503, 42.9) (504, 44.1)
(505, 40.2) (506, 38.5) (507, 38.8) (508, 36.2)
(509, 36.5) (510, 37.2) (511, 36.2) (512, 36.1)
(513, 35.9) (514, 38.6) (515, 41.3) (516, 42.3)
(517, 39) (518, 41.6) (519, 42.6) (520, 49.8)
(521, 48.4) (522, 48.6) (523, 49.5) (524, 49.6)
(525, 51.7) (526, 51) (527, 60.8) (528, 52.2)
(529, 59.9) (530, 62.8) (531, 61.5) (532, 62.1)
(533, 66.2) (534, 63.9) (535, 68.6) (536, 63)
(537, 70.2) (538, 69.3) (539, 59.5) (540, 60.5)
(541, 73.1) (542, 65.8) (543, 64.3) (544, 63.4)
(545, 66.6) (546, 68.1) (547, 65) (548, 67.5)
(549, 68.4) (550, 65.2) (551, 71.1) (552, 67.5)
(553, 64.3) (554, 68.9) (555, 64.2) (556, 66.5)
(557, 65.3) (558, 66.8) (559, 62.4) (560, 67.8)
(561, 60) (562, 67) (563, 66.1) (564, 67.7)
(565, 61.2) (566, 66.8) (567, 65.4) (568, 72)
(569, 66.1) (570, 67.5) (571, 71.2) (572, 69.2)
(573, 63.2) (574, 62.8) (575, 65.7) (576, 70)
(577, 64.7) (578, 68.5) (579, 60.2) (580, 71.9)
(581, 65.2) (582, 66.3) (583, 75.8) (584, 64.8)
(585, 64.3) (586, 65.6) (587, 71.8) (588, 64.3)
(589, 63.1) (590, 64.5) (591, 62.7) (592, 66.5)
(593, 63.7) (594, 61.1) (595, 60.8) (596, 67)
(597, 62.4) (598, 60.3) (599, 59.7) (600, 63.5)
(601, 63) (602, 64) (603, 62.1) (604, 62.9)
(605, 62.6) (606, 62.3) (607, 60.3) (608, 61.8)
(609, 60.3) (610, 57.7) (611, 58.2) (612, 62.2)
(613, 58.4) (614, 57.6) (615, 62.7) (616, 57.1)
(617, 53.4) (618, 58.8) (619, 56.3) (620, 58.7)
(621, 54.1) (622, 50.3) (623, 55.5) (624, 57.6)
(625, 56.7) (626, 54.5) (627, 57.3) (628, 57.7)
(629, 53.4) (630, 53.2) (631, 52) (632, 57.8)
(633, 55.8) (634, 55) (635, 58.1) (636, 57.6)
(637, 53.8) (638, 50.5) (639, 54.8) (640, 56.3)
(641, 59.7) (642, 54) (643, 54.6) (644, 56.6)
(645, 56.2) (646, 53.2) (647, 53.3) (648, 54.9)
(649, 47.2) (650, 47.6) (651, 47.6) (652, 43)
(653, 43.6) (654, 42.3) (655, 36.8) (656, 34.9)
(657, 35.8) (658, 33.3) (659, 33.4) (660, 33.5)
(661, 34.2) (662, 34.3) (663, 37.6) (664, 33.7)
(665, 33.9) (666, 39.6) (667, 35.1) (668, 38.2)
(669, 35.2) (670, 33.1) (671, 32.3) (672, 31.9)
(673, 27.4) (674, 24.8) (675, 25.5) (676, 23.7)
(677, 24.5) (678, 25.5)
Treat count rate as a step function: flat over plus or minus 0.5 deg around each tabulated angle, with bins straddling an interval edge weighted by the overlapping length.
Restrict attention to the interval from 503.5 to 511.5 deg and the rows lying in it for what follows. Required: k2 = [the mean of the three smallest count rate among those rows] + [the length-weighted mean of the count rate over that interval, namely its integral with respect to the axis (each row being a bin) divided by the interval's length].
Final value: 75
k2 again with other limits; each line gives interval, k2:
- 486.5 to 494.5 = 124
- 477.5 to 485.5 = 135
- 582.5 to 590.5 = 131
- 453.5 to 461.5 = 121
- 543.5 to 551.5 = 131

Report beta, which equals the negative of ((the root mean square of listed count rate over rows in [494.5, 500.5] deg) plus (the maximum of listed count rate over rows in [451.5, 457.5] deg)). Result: -118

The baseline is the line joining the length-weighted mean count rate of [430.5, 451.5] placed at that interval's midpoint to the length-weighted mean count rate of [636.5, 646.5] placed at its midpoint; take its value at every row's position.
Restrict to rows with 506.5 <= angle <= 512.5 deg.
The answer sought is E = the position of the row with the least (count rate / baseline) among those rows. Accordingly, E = 508 deg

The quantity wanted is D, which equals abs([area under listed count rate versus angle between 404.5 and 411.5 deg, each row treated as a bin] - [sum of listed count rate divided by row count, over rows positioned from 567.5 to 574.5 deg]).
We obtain 417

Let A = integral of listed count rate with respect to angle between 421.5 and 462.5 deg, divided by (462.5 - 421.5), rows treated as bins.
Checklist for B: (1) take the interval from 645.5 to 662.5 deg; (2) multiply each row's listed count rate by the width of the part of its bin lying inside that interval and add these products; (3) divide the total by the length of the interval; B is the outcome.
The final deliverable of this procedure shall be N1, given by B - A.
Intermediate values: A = 64.2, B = 42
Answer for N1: -23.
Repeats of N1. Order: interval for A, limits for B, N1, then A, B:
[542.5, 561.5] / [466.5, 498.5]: -1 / 66.0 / 65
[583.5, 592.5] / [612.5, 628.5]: -9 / 65.3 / 57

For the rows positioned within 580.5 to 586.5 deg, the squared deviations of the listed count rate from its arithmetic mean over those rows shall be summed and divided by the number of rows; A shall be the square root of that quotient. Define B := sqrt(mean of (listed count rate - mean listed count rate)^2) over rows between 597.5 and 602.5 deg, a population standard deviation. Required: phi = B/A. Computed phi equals 0.4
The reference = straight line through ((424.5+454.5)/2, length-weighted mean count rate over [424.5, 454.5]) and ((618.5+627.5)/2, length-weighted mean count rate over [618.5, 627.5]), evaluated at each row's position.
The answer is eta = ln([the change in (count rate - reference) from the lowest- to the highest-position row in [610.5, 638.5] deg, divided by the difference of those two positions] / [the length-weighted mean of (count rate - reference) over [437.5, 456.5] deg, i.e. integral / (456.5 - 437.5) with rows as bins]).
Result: -0.9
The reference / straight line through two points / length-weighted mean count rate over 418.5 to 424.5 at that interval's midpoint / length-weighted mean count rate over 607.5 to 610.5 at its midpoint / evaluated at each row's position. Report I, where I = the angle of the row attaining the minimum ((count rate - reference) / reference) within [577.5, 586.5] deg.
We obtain 579 deg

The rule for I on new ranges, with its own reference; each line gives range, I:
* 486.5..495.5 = 495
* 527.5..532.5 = 528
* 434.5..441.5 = 437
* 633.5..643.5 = 638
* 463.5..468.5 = 468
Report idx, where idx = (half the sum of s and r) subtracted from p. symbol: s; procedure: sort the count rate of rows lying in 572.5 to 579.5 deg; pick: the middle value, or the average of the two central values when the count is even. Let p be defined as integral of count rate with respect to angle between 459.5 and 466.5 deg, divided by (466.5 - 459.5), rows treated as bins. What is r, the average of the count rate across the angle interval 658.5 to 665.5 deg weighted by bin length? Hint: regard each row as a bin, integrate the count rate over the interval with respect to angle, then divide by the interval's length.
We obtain 13.9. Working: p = 63.5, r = 34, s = 65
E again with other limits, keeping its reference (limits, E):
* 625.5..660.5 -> 658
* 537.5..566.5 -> 539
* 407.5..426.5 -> 417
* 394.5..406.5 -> 402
